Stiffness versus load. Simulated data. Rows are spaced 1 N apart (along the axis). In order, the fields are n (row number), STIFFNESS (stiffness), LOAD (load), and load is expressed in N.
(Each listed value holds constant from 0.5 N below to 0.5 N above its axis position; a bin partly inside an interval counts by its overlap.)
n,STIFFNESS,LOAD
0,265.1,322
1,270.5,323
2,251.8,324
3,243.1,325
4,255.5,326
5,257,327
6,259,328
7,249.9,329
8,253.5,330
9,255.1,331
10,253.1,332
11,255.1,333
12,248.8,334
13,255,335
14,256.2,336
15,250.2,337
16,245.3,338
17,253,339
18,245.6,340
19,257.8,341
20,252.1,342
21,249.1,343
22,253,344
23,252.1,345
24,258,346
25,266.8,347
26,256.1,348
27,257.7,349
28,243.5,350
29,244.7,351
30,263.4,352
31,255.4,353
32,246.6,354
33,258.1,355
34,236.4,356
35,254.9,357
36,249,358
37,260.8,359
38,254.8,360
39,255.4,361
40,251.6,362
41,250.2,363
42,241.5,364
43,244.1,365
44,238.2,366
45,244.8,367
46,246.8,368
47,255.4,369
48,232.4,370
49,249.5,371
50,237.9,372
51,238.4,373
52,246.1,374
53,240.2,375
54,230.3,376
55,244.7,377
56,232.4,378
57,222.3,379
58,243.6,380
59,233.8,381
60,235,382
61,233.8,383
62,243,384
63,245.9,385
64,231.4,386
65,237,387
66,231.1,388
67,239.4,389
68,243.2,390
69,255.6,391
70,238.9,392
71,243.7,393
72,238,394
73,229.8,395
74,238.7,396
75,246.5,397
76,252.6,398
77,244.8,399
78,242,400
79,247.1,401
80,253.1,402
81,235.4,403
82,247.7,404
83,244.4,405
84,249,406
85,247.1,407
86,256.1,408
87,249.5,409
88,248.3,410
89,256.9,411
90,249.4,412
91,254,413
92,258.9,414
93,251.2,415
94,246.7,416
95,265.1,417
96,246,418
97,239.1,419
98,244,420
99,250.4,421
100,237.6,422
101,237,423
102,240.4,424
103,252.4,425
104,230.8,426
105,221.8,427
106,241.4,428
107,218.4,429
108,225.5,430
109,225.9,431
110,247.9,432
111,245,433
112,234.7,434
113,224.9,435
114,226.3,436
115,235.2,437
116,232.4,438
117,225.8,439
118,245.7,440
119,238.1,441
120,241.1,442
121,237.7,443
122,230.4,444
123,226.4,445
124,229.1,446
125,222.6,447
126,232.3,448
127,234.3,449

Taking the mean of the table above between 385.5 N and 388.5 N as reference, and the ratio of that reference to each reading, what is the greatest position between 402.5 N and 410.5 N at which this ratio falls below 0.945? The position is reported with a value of 410 N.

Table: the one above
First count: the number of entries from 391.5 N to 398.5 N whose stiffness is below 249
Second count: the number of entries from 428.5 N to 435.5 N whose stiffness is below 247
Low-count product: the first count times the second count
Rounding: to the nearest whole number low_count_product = 36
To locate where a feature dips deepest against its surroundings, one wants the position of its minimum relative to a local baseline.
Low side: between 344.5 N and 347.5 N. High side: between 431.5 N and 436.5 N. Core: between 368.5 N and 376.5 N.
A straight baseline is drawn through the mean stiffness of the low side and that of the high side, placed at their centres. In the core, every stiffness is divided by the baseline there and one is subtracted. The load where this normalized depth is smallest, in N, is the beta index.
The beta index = 376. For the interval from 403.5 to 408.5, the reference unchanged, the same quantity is 405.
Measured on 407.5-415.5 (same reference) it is 410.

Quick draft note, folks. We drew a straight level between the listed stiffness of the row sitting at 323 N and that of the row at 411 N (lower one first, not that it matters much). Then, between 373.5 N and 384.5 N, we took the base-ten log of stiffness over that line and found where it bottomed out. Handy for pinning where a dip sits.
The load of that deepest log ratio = 379 N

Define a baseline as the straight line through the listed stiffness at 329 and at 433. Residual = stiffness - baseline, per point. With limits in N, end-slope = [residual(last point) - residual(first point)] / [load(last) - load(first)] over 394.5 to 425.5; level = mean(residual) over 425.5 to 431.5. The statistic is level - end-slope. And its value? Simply -19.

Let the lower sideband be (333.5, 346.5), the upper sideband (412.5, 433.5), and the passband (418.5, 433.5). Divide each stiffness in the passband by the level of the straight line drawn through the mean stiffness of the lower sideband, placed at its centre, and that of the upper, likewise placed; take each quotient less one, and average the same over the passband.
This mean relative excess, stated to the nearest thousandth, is -0.018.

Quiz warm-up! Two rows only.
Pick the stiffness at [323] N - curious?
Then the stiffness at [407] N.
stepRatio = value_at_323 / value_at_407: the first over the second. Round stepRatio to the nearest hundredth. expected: 1.09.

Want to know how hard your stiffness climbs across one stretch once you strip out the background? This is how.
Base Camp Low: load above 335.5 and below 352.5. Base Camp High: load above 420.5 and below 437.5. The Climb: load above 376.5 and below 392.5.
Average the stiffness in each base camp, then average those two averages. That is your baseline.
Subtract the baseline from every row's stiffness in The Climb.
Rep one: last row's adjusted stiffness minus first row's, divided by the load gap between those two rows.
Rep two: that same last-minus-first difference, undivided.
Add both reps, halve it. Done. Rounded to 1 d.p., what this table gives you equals -3.1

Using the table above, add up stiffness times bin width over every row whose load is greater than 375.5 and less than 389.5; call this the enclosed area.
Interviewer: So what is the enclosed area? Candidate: 3304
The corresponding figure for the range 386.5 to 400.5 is 3381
